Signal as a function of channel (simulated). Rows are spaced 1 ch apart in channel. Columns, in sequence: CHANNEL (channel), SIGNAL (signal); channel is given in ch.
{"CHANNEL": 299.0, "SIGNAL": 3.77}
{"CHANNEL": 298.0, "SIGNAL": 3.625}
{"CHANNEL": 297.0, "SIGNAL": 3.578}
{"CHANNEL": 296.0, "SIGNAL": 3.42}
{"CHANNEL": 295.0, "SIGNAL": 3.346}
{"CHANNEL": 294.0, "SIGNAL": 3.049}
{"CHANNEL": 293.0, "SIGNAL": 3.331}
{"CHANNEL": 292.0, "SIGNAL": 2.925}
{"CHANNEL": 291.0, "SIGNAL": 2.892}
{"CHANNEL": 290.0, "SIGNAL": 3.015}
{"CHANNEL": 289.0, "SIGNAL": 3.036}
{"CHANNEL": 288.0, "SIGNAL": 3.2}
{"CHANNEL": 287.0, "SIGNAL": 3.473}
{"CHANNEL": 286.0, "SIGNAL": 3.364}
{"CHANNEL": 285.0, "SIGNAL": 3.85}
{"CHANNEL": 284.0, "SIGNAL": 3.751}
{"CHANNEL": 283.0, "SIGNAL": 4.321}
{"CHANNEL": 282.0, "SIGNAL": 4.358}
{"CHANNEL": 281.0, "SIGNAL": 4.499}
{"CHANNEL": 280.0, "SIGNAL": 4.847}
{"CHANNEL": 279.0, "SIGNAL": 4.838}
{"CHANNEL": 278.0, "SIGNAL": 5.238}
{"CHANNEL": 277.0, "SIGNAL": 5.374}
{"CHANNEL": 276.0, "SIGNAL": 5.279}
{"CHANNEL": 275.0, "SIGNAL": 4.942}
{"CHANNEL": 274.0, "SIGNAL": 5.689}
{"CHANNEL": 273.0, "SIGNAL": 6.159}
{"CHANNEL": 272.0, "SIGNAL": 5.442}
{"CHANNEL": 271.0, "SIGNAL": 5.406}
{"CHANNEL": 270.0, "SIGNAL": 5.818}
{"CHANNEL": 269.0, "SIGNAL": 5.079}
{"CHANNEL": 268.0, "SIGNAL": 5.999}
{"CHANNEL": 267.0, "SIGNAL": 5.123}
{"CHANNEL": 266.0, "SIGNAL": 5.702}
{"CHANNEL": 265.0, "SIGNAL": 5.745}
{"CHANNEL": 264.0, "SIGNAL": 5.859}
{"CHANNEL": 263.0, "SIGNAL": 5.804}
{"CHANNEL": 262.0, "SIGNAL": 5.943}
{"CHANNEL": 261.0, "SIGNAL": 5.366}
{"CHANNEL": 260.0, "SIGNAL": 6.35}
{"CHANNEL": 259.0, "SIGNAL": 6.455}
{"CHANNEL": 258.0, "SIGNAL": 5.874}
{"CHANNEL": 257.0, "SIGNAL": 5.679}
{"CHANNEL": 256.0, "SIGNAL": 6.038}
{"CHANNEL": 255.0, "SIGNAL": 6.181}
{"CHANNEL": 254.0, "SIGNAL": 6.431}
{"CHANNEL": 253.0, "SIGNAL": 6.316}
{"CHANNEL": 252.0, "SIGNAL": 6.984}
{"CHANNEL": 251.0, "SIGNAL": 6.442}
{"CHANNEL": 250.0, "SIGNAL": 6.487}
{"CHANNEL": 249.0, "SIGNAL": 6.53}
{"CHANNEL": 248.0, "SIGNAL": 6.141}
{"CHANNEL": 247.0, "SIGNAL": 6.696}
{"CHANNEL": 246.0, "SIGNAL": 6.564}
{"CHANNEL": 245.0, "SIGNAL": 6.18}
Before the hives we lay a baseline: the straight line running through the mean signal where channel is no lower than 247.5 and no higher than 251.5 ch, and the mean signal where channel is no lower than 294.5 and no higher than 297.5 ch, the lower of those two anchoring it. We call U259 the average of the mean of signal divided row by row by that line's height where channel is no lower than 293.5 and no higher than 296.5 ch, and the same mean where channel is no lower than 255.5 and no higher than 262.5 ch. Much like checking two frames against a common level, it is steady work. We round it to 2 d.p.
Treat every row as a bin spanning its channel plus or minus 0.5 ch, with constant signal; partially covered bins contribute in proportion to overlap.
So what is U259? 0.98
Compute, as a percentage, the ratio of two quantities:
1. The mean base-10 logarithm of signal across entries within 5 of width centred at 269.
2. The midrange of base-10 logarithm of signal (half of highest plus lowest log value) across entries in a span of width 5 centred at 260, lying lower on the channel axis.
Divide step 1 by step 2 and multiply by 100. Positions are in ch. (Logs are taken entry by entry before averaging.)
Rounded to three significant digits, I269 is 95.9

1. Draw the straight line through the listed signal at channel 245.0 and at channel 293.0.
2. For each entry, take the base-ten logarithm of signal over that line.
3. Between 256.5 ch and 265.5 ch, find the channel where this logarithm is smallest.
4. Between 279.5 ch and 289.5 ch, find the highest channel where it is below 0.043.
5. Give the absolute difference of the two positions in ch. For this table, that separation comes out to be 28 ch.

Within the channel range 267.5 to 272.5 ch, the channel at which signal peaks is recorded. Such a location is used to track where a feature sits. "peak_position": 268.0 ch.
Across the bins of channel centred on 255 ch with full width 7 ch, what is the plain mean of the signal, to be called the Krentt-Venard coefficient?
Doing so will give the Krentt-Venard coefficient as 6.2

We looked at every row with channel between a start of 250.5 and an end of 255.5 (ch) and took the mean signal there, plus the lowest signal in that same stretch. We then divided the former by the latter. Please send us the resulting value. 1.05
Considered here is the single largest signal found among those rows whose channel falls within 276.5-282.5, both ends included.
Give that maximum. 5.374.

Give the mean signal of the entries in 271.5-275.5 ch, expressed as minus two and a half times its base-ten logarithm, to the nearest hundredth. -1.86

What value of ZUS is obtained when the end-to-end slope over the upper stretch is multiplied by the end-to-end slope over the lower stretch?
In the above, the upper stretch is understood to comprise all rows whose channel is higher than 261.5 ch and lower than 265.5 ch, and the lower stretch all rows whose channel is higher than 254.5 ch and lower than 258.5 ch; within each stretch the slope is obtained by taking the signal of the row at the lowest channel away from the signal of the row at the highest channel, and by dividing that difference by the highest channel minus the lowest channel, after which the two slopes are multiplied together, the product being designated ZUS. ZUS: 0.007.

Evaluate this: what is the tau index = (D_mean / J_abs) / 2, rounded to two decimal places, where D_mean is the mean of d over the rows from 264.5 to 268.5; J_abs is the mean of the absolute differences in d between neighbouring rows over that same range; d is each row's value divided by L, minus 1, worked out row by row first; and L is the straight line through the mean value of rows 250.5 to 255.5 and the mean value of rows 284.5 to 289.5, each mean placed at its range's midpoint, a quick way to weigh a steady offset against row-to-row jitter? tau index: 0.39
